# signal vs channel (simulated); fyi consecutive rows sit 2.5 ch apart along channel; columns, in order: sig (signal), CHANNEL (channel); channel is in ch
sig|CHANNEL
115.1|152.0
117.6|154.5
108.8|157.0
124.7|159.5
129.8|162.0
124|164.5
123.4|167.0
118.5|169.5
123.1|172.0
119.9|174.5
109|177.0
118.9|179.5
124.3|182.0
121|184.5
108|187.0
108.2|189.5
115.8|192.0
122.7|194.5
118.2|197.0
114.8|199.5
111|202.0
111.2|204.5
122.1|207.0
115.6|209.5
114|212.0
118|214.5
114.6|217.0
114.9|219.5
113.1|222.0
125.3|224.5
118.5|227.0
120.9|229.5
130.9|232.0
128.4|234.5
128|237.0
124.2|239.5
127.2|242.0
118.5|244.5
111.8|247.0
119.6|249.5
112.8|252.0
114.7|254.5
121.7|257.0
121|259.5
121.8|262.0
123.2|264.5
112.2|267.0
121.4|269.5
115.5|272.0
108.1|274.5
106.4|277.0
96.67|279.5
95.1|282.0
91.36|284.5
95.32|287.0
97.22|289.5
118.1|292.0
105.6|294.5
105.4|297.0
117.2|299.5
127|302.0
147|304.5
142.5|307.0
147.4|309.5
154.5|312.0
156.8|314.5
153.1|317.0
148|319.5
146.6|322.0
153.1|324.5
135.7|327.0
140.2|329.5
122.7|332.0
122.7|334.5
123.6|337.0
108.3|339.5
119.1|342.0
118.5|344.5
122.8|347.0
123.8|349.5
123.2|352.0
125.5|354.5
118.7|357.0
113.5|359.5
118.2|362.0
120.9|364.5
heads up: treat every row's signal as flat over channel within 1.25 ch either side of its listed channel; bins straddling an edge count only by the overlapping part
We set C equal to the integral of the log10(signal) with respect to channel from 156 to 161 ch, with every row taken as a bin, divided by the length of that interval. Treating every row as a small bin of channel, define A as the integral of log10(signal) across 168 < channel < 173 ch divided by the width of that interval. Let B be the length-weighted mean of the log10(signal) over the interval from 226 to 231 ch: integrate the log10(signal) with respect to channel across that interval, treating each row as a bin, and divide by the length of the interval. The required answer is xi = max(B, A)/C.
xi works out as 1.01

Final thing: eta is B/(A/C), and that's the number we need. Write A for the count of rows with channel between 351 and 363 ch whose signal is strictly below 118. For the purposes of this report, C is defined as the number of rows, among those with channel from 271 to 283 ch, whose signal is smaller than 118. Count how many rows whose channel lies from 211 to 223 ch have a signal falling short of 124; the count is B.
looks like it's 25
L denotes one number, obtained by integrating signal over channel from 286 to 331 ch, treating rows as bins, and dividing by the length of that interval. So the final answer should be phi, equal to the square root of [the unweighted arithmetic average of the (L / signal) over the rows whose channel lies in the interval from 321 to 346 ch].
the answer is 1.02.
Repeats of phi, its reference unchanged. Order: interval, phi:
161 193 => 1.06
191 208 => 1.07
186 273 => 1.06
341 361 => 1.05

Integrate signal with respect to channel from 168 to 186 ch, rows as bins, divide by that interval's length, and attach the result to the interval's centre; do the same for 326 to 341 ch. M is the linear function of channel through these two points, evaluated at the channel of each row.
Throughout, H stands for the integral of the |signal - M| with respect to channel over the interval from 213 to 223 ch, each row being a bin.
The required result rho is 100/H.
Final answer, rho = 2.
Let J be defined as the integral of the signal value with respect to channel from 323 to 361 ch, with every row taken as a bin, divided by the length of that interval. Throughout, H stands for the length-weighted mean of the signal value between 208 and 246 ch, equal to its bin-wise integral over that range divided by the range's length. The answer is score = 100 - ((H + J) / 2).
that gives -23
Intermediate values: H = 121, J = 125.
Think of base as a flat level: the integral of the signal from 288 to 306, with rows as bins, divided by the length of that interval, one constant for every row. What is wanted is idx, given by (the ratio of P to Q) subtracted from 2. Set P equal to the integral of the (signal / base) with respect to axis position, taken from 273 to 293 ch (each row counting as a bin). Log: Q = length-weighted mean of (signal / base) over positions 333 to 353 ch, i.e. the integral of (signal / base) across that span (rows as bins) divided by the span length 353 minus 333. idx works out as -14.8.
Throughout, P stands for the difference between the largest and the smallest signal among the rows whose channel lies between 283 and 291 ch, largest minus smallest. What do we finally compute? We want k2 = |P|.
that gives 6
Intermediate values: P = 6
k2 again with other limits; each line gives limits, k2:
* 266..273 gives 9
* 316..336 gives 30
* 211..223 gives 5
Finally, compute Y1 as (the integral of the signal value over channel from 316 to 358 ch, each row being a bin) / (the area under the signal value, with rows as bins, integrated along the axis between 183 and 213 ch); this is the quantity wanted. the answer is 1.6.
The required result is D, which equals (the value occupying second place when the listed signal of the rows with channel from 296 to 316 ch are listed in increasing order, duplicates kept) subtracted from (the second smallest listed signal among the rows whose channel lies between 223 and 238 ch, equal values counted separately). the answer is 4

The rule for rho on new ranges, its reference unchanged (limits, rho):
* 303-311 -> 1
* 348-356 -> 6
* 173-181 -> 3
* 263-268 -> 4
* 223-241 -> 1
